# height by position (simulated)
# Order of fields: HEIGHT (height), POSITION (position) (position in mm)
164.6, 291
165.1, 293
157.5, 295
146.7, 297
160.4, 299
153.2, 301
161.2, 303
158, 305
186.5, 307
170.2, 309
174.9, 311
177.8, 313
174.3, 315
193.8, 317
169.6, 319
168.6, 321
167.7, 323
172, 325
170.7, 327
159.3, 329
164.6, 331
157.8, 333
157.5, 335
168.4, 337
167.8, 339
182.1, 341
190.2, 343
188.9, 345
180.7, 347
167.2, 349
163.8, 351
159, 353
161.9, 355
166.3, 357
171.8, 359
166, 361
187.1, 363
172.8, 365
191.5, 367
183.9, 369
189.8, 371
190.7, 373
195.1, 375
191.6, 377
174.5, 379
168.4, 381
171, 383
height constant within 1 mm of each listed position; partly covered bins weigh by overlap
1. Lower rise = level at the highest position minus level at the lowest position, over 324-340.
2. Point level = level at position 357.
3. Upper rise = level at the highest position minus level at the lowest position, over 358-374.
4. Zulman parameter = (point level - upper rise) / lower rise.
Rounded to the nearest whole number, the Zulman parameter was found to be -35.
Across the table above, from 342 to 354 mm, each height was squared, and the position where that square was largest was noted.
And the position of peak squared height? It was 343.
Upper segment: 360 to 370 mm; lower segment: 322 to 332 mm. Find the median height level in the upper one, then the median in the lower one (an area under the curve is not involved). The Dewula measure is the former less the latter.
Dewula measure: 16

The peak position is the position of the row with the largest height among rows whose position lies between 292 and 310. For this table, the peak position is 307 mm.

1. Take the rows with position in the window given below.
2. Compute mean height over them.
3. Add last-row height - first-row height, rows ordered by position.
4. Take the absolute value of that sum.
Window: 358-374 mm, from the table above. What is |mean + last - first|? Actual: 201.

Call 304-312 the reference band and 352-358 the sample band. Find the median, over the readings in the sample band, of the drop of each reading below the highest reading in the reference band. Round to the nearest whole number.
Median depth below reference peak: 25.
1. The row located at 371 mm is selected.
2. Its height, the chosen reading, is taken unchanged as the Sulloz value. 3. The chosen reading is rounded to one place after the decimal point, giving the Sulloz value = 189.8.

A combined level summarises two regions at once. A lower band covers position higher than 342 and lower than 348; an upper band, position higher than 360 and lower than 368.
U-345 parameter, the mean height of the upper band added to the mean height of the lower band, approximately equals 366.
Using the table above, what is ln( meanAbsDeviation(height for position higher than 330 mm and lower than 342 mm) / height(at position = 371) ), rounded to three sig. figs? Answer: -3.39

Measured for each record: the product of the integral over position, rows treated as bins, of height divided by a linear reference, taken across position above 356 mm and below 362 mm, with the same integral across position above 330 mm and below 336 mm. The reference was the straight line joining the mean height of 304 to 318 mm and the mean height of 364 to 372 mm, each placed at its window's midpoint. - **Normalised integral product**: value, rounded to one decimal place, 29.4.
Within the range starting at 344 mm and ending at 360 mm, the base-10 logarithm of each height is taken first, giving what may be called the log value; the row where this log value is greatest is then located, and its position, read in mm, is 345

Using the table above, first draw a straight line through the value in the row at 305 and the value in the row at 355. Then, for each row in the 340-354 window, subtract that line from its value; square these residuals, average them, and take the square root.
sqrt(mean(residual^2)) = 19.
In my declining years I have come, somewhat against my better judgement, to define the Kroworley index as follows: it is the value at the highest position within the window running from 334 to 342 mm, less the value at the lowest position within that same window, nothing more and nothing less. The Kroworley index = 25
